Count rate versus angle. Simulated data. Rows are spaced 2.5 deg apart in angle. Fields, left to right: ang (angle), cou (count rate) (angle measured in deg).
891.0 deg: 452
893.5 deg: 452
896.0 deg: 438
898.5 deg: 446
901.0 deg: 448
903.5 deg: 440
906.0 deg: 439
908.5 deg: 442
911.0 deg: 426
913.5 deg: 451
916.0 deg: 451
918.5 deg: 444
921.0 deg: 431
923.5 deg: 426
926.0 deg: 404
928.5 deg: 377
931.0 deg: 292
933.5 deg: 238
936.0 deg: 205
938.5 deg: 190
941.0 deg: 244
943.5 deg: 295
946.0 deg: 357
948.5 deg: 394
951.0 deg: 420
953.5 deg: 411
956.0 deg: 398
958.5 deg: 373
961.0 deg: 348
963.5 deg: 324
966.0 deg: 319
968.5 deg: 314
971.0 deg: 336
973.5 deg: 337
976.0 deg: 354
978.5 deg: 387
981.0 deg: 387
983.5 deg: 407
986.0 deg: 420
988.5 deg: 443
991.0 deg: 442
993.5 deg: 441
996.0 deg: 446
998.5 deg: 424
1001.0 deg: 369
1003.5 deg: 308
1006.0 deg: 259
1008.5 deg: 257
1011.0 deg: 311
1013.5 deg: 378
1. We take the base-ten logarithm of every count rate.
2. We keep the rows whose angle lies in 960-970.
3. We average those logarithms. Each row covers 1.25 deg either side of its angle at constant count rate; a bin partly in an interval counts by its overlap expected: 2.51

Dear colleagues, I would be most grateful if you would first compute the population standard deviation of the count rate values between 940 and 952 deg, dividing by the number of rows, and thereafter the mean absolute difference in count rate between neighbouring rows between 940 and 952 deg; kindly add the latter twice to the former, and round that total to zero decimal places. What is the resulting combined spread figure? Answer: 153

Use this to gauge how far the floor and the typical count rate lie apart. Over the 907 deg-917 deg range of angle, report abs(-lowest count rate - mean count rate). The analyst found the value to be 868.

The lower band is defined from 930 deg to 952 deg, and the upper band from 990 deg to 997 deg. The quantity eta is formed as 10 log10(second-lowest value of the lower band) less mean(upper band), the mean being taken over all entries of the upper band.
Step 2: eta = -420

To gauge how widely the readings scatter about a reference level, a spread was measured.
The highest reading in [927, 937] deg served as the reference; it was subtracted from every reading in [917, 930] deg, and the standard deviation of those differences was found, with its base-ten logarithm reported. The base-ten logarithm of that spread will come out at 1.4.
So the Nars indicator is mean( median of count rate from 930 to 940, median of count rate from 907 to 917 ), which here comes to 334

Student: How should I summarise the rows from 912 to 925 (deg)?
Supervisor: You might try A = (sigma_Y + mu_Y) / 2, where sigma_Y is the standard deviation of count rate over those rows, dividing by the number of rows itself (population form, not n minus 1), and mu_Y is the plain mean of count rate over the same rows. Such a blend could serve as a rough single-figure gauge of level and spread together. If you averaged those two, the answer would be 225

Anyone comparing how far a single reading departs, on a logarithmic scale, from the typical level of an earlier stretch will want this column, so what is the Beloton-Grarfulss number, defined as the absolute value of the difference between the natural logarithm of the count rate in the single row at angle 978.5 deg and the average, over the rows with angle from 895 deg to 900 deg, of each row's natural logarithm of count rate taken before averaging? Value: 0.13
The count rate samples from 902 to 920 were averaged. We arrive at 442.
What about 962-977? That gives 331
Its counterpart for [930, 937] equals 245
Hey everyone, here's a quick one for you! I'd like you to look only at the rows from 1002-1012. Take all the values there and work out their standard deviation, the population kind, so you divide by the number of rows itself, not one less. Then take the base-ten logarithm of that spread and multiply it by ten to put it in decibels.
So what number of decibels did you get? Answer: 14.1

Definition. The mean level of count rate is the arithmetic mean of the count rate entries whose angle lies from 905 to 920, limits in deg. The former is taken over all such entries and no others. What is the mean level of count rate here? 442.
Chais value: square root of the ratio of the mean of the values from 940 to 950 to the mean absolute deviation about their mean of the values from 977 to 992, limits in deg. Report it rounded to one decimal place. 4.0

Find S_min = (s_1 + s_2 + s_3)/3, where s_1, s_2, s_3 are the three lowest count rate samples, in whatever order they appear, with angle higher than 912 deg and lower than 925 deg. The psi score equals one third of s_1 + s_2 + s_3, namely 434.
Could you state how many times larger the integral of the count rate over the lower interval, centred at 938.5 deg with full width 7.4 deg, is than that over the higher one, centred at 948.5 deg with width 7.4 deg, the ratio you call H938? 0.55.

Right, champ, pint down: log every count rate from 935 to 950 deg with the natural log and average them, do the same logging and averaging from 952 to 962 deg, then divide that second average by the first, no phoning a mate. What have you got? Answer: 1.06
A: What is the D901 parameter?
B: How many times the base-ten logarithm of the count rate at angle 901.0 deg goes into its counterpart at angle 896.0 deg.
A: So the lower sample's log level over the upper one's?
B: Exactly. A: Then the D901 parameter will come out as 1.00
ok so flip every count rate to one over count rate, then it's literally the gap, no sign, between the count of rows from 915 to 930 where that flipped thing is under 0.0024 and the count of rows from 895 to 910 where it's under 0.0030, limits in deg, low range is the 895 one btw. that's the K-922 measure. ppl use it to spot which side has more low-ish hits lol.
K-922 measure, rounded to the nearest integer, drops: 2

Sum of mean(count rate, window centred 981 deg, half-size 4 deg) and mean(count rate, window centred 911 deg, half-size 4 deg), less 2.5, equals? 831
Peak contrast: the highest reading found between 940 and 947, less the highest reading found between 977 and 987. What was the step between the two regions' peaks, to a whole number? -63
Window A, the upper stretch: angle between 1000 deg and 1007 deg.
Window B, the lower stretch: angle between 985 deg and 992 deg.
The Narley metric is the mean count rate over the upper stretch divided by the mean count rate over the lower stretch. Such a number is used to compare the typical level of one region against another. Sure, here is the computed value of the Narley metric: 0.72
